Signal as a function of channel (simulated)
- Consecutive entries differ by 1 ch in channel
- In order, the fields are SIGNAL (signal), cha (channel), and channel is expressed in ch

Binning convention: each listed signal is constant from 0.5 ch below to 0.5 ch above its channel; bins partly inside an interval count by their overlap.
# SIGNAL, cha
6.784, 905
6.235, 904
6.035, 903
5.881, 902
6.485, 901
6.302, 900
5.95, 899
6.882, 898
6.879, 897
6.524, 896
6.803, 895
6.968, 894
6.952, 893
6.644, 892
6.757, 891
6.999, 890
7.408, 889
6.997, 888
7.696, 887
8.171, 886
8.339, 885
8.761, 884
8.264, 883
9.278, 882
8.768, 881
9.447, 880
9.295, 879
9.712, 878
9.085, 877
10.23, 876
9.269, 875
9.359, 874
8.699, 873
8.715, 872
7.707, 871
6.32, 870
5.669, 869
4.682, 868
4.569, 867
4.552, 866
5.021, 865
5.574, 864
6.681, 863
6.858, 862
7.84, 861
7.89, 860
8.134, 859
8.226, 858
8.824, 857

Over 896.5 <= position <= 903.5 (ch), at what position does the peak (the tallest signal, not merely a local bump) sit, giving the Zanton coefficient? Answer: 898 ch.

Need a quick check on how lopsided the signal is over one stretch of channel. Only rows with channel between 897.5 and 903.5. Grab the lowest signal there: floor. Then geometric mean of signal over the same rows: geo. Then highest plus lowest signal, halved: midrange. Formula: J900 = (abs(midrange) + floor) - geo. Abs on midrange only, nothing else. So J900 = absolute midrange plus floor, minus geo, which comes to 6.0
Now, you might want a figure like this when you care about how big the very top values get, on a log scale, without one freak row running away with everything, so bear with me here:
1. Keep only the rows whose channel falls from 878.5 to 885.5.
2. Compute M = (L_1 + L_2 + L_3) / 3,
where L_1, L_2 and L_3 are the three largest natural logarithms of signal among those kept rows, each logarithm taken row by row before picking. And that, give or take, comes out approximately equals 2.23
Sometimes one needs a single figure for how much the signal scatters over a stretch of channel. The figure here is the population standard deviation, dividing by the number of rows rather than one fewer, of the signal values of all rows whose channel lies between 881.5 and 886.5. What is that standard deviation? 0.41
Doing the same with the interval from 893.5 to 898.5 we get 0.15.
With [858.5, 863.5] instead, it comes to 0.59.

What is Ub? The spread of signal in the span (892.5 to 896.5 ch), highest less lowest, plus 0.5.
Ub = 0.9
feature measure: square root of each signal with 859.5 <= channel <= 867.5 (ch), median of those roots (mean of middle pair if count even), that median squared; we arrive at 6.1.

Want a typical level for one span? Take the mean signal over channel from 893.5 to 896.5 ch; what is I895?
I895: 6.8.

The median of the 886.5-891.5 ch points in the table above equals 7.0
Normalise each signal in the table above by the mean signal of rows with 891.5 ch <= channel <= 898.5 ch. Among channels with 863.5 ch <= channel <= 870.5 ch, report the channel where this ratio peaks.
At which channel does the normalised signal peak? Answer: 870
